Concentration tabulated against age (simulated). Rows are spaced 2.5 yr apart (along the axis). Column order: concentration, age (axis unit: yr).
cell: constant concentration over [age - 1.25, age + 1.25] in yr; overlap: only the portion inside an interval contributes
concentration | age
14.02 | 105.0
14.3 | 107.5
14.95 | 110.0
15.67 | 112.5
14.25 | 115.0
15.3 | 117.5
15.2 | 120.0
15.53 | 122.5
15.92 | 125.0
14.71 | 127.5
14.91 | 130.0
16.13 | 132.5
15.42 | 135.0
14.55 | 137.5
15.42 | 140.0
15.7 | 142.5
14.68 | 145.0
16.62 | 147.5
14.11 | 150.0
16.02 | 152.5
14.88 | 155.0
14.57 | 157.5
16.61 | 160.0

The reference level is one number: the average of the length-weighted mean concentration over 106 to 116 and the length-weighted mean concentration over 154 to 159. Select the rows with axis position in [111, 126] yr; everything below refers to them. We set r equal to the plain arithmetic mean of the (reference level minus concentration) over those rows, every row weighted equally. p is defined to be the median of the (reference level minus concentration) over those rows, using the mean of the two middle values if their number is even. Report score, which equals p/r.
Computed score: 1.2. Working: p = -0.62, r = -0.513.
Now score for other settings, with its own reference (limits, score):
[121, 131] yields 0.9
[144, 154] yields 1.0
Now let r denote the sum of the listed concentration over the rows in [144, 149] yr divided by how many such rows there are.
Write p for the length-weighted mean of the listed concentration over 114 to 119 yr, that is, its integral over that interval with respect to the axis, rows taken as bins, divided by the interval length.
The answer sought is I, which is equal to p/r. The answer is 0.95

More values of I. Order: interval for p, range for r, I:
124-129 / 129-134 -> 0.98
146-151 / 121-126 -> 0.98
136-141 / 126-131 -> 1.01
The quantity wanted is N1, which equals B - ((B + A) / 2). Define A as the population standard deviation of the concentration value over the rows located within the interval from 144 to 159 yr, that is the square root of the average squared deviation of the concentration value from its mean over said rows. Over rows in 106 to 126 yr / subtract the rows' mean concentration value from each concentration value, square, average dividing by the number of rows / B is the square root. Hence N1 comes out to -0.15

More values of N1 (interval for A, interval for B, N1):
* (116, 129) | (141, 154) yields 0.26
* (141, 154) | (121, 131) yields -0.21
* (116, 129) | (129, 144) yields 0.06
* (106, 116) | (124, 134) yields 0.02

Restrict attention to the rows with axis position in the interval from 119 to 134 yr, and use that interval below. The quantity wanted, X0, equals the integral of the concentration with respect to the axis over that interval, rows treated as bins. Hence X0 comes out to 231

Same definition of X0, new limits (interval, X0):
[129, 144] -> 230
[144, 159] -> 228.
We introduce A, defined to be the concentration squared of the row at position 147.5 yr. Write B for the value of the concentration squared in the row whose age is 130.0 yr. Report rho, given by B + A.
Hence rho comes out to 499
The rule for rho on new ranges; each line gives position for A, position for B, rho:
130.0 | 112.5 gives 468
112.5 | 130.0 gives 468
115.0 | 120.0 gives 434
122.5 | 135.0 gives 479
